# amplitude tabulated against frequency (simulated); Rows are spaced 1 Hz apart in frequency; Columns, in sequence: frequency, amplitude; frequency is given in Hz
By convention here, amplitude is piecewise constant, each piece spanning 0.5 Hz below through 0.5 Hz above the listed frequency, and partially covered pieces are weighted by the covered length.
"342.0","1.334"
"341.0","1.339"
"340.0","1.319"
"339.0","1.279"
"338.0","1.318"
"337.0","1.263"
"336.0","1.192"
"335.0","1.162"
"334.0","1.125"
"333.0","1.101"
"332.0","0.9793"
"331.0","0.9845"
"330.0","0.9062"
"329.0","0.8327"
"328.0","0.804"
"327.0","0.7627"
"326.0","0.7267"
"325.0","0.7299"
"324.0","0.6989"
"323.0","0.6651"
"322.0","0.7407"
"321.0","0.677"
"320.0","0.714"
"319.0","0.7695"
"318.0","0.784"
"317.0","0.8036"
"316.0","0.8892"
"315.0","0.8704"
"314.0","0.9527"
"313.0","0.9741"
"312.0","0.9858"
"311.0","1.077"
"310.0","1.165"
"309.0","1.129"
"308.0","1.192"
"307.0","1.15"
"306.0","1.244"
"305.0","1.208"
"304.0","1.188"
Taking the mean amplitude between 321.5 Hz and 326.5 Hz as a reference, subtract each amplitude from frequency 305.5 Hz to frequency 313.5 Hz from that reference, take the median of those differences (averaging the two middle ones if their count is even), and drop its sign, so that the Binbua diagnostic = 0.4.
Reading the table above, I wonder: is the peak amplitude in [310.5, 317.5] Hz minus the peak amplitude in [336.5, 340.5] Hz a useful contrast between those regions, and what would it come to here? -0.24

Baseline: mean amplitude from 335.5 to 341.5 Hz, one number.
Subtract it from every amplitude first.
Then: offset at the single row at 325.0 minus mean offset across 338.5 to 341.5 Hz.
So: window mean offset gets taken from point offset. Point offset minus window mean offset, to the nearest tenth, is -0.6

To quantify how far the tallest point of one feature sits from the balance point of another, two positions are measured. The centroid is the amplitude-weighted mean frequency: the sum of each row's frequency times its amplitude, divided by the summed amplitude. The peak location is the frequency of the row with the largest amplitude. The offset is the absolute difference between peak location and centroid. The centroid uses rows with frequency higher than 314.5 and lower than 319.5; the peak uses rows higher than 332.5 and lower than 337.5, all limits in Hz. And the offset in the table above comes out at 20.1 Hz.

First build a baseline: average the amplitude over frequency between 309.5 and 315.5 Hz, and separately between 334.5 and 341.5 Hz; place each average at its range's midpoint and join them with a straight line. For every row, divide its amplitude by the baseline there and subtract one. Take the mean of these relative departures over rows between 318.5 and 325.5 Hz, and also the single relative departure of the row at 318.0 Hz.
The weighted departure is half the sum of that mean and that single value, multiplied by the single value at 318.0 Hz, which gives 0.080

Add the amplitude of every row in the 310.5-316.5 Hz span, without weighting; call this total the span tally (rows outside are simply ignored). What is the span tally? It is 5.7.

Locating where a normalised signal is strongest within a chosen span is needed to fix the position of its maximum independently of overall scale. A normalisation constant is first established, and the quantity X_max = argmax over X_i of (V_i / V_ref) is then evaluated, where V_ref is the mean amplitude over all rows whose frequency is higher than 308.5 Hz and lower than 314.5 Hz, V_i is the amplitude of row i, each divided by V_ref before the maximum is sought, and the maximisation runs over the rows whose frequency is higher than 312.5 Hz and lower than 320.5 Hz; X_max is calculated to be 313.0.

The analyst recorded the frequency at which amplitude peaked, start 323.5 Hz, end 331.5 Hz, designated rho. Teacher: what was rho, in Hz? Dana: 331.0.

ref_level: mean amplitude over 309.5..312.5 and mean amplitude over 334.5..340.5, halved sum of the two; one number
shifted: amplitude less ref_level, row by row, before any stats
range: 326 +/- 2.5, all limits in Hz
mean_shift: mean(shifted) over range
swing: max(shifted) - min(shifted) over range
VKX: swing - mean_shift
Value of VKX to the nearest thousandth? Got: 0.526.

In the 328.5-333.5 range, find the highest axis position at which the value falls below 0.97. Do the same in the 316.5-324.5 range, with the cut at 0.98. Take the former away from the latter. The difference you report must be -6 Hz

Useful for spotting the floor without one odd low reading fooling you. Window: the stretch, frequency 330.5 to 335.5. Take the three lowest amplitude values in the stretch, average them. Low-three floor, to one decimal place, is 1.0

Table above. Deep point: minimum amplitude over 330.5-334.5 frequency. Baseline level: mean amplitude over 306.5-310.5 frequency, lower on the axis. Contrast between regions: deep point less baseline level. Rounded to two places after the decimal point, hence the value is -0.18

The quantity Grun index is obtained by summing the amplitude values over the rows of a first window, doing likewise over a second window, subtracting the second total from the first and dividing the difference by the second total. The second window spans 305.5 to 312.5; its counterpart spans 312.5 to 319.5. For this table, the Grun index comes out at -0.24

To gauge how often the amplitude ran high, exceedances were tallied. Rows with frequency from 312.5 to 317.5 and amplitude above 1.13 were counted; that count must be 0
